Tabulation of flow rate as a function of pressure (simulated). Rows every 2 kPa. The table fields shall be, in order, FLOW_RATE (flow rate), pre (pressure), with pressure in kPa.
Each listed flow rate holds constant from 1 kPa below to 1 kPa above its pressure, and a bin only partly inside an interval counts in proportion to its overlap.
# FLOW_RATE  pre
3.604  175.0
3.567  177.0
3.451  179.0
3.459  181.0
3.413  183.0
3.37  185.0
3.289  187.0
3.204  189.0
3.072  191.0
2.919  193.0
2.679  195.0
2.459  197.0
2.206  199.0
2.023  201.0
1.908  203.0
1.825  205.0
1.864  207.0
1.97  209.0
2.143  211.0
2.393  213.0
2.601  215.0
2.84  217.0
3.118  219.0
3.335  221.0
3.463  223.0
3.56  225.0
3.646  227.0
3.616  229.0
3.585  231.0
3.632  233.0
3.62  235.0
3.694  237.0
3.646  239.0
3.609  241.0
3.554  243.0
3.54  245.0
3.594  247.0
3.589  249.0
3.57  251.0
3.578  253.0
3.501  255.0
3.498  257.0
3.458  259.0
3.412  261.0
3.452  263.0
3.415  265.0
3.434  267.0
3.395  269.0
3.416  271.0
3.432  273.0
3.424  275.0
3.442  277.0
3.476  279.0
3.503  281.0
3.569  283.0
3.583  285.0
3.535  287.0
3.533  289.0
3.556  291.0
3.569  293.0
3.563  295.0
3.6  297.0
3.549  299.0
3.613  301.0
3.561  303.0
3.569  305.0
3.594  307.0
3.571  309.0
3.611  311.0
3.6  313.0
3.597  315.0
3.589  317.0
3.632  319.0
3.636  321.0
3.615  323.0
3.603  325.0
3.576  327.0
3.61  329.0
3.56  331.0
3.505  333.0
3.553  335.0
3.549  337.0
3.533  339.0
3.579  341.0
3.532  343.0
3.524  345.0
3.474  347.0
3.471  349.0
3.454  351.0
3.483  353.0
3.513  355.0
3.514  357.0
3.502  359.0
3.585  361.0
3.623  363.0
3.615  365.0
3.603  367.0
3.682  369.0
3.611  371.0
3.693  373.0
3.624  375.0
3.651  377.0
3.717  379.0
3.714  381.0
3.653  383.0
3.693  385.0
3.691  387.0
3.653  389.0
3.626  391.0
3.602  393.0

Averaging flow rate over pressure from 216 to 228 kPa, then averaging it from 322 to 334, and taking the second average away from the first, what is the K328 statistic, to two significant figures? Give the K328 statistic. -0.25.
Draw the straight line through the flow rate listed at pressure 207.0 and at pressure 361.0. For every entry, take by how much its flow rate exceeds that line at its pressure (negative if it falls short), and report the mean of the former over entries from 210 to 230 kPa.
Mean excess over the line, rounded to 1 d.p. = 1.1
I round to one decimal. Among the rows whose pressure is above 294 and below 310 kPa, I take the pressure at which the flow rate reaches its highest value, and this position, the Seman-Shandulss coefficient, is 301.0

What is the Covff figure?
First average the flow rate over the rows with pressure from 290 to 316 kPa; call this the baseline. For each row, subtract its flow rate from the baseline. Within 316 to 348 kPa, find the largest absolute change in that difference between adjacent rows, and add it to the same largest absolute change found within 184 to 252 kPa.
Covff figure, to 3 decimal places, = 0.333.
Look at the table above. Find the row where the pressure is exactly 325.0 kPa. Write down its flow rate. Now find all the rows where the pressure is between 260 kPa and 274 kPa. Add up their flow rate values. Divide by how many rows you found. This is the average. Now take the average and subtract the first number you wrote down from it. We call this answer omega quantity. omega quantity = -0.18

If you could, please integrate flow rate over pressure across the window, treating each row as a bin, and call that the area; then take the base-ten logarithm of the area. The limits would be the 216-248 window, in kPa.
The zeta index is 2.05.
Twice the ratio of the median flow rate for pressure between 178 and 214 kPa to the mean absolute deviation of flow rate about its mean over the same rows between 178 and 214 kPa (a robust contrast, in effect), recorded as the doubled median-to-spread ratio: 9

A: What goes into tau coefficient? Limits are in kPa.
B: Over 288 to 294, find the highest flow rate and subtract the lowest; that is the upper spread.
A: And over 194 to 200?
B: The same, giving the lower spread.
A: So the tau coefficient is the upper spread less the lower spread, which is -0.44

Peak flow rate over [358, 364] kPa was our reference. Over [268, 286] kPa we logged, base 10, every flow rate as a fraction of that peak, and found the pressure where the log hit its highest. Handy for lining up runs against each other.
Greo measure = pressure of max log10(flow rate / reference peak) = 285.0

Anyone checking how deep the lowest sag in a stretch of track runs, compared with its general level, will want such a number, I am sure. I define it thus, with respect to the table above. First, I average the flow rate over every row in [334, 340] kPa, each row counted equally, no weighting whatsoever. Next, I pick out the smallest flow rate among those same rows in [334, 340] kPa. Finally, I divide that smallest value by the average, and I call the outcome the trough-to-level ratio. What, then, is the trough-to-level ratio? 0.997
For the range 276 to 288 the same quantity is 0.978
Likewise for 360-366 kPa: 0.994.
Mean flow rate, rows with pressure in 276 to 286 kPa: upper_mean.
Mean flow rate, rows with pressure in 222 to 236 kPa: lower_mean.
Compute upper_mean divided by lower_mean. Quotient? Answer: 0.98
